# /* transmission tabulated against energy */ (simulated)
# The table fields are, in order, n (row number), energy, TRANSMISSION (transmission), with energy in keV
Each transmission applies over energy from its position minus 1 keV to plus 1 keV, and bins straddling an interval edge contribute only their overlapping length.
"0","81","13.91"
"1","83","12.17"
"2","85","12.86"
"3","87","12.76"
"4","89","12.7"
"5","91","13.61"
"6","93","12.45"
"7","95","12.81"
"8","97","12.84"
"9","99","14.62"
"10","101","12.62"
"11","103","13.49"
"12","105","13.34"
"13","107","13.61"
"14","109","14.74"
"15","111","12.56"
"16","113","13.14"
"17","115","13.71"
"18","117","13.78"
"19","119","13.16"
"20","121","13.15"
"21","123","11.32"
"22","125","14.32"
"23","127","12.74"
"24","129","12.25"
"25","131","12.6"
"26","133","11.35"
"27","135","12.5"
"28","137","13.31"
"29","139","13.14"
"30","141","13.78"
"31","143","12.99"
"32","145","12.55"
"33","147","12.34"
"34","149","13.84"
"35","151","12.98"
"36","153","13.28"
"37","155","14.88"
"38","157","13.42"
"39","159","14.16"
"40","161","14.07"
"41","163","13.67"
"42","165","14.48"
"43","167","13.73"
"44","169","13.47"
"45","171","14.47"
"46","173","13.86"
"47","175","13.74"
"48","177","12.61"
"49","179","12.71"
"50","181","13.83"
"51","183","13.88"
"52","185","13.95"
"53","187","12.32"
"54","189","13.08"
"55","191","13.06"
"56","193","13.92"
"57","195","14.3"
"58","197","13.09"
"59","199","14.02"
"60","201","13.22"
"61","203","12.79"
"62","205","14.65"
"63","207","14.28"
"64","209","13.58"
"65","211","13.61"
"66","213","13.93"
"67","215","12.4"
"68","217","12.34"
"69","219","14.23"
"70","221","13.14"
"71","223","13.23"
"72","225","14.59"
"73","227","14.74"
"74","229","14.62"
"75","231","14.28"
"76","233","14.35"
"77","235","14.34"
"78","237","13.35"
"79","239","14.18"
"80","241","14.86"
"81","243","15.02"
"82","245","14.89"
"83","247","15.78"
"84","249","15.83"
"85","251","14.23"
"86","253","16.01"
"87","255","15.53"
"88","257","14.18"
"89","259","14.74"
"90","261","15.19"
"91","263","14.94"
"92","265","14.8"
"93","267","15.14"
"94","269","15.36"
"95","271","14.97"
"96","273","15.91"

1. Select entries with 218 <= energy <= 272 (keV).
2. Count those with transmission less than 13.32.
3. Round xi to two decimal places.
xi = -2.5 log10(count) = -0.75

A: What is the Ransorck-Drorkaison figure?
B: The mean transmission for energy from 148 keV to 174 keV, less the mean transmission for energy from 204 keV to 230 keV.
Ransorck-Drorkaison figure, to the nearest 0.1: 0.1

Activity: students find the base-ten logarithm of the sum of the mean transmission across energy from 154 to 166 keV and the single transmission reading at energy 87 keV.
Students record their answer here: 1.43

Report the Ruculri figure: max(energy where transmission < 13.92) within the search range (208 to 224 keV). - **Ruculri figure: 223 keV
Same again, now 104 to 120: 119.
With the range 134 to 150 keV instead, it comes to 149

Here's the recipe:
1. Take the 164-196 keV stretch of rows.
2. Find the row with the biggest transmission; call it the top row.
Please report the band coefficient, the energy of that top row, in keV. 165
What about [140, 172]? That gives 155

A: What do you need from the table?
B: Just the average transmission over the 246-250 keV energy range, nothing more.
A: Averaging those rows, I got 15.8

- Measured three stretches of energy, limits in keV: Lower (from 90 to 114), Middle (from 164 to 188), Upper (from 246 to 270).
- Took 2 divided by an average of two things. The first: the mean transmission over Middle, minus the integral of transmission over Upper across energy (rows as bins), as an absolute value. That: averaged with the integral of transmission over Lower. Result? 0.0060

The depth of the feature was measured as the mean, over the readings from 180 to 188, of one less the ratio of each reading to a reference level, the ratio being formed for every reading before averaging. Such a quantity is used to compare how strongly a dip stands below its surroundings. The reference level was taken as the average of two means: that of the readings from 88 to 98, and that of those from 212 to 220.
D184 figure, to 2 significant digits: -0.034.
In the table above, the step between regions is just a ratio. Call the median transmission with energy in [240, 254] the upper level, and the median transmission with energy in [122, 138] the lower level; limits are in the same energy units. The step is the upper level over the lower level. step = 1.20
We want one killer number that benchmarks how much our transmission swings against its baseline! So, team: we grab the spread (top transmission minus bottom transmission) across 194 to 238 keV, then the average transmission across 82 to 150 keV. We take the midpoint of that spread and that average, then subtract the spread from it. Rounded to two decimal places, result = 5.32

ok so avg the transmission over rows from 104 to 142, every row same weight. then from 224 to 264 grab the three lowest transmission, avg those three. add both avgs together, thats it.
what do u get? 27.0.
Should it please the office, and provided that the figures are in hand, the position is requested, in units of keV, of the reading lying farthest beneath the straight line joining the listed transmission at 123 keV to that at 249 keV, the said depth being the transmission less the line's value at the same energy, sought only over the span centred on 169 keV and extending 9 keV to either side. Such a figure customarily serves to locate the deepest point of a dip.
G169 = 177 keV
